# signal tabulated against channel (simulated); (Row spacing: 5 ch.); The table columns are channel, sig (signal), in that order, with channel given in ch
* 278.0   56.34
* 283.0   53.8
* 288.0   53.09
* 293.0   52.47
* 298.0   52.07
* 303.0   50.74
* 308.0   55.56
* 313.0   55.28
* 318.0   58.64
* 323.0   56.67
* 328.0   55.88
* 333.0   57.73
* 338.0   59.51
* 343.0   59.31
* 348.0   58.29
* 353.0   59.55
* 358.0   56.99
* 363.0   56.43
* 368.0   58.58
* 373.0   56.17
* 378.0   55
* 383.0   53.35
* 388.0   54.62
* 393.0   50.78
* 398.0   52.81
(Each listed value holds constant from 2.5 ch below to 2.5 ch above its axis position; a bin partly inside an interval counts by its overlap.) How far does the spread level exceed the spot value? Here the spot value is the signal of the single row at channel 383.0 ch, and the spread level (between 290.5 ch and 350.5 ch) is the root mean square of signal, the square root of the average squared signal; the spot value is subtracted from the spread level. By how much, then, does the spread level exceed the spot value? 2.7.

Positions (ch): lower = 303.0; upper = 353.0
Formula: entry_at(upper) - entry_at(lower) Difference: 8.8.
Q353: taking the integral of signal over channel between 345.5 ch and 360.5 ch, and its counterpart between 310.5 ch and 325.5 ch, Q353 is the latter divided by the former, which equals 0.98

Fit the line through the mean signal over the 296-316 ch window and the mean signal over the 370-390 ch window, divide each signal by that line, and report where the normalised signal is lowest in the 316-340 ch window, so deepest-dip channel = 328.0 ch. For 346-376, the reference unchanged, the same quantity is 373.0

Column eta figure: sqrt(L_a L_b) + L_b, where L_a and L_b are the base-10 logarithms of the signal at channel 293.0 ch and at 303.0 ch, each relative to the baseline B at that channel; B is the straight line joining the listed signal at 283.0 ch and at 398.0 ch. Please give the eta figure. -0.01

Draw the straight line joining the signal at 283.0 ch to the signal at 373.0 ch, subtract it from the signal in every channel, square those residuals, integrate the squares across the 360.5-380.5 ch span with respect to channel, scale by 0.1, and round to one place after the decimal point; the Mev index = 4.2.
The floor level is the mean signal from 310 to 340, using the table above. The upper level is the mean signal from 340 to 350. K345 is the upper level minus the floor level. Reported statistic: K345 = 2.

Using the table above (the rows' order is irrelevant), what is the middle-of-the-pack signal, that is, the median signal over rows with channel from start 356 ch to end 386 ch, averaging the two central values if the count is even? 56.3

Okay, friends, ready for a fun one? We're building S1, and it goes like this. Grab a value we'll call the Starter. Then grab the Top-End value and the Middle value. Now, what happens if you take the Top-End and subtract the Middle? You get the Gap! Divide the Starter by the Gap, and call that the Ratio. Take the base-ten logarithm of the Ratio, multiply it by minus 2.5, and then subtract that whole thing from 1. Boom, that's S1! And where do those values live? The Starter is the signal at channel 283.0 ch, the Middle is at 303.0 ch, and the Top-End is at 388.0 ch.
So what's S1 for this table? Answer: 3.9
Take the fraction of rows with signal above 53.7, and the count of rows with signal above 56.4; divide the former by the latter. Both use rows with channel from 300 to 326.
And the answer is 0.40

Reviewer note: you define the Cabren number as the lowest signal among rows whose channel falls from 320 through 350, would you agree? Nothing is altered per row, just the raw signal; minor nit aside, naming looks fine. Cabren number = 55.88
